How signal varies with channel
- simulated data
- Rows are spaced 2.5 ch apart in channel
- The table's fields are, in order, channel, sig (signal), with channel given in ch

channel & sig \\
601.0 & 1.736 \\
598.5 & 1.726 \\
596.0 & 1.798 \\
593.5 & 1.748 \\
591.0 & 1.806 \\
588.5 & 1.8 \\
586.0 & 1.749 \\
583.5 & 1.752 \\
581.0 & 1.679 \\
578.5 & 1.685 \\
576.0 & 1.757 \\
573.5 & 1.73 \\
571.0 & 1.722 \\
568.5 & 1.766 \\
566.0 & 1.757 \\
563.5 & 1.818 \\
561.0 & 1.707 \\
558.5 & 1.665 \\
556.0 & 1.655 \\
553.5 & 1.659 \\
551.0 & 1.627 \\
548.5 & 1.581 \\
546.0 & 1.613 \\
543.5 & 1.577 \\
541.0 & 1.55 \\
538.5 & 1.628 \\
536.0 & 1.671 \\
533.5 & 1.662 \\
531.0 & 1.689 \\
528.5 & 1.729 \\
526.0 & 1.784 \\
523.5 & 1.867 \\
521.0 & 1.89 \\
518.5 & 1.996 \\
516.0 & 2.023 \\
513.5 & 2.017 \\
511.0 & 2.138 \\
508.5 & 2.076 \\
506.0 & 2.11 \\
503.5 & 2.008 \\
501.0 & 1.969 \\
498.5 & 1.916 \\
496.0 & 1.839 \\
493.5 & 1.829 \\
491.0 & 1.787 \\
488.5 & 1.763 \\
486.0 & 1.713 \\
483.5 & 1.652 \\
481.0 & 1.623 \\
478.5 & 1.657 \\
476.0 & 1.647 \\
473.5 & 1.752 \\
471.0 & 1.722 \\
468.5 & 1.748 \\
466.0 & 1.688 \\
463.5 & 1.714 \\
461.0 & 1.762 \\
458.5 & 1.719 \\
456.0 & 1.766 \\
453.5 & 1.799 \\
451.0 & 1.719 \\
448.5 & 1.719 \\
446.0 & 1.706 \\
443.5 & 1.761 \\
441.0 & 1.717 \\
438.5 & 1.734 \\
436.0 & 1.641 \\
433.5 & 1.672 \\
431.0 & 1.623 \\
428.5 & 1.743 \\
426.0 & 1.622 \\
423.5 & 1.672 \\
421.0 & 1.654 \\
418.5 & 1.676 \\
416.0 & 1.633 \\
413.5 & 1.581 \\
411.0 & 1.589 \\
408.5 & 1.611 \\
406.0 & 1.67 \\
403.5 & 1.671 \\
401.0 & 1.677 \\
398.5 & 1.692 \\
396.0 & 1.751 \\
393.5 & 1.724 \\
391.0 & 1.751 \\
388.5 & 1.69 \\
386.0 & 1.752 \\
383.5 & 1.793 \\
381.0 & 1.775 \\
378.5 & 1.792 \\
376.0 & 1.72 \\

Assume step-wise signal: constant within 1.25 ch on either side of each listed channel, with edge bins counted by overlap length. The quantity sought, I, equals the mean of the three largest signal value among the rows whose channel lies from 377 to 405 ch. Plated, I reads 1.79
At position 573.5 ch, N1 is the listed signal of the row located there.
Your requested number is 1.73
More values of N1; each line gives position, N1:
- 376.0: 1.72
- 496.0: 1.839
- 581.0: 1.679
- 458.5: 1.719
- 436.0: 1.641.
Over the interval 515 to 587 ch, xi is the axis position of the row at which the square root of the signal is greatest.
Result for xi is 516.0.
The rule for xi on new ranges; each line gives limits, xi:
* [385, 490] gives 453.5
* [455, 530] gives 511.0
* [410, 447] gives 443.5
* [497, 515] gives 511.0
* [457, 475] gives 461.0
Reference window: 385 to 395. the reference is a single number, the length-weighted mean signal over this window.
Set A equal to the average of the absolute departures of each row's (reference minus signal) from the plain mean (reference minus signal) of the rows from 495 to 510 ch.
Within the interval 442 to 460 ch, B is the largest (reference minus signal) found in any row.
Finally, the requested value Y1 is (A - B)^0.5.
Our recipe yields 0.23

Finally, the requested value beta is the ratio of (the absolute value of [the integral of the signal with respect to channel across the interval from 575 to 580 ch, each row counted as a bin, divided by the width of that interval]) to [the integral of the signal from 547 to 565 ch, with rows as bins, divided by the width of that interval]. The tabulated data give 1.03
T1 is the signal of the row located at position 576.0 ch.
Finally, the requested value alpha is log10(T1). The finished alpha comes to 0.245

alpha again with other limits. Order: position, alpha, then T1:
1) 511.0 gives 0.330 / 2.138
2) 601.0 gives 0.240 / 1.736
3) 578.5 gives 0.227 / 1.685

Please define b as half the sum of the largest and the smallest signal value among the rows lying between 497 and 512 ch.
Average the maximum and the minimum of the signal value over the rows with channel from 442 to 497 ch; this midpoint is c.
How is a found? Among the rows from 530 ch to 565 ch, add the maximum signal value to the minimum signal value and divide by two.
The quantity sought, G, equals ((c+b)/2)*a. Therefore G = 3.16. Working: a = 1.68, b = 2.03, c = 1.73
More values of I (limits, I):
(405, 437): 1.70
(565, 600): 1.80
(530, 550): 1.67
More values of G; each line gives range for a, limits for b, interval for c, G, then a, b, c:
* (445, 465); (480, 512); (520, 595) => 3.15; 1.75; 1.88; 1.72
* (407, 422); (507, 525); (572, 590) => 3.05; 1.63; 2.00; 1.74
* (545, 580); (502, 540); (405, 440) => 3.01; 1.70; 1.88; 1.66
